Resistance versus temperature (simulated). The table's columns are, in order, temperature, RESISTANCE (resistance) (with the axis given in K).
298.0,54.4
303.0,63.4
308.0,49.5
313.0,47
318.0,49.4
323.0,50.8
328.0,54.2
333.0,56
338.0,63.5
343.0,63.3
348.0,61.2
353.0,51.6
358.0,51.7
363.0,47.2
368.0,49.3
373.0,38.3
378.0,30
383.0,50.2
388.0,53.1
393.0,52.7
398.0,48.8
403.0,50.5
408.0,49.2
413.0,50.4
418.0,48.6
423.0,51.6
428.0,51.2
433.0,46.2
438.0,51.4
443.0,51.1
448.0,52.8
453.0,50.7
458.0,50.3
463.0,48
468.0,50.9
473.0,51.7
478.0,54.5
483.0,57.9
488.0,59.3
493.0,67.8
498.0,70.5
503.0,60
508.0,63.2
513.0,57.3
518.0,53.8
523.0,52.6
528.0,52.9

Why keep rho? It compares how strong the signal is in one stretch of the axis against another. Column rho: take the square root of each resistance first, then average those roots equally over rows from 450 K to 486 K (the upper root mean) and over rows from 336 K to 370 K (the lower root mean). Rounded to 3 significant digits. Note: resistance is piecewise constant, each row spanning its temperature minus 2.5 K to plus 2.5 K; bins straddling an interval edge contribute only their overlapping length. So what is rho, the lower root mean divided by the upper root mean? 1.03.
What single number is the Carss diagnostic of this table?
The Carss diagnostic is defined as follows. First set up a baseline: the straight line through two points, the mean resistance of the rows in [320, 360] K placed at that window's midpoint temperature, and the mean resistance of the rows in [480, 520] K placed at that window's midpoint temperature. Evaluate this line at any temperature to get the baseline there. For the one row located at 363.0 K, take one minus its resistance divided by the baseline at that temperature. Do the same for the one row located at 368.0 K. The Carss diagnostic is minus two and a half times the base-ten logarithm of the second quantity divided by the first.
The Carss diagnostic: 0.2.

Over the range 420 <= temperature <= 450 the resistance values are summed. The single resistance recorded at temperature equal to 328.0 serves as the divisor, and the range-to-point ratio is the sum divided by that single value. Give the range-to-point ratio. 5.6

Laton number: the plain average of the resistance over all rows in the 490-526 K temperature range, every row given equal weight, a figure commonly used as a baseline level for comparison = 61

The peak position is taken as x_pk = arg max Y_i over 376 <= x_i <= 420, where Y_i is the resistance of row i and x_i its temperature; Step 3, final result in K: 388.0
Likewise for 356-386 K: 358.0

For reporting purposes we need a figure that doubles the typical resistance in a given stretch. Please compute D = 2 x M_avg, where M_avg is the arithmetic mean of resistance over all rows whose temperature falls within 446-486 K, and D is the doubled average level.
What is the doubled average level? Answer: 104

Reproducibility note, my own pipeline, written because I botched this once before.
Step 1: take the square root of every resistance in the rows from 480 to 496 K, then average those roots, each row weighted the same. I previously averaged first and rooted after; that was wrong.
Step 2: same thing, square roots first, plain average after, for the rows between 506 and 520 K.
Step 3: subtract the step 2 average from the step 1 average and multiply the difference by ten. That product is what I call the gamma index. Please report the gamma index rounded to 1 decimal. 2.3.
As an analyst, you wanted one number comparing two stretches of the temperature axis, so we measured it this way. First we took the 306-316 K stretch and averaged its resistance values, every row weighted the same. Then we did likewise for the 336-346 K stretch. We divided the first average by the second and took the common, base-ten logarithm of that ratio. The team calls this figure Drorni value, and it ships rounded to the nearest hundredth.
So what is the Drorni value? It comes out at -0.12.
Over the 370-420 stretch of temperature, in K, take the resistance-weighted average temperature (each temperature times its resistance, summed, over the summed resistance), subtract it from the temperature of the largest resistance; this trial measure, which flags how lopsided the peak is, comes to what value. -8.7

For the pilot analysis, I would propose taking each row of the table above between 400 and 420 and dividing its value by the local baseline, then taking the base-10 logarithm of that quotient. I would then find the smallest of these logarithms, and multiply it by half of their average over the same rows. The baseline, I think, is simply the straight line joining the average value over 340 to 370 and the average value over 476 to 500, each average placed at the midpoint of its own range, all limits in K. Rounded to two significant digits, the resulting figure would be 0.0024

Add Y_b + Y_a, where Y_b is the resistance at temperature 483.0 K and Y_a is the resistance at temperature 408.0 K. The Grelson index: 107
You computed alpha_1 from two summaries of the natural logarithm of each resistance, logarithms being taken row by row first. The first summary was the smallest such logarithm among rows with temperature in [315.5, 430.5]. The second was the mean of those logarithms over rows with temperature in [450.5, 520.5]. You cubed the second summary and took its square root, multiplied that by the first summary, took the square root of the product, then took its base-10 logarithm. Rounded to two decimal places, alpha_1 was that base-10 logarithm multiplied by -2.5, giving -1.80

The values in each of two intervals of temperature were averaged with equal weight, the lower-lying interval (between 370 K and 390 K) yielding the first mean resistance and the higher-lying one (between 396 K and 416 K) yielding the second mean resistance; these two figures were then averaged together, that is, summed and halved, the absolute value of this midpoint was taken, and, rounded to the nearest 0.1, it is 46.3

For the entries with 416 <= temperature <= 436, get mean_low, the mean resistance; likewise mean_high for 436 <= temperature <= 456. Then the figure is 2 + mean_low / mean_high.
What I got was 2.96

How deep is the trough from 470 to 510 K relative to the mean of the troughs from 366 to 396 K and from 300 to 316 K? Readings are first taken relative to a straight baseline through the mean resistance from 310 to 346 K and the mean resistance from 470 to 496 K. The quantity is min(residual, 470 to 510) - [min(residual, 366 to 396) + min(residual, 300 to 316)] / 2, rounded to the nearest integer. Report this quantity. 10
